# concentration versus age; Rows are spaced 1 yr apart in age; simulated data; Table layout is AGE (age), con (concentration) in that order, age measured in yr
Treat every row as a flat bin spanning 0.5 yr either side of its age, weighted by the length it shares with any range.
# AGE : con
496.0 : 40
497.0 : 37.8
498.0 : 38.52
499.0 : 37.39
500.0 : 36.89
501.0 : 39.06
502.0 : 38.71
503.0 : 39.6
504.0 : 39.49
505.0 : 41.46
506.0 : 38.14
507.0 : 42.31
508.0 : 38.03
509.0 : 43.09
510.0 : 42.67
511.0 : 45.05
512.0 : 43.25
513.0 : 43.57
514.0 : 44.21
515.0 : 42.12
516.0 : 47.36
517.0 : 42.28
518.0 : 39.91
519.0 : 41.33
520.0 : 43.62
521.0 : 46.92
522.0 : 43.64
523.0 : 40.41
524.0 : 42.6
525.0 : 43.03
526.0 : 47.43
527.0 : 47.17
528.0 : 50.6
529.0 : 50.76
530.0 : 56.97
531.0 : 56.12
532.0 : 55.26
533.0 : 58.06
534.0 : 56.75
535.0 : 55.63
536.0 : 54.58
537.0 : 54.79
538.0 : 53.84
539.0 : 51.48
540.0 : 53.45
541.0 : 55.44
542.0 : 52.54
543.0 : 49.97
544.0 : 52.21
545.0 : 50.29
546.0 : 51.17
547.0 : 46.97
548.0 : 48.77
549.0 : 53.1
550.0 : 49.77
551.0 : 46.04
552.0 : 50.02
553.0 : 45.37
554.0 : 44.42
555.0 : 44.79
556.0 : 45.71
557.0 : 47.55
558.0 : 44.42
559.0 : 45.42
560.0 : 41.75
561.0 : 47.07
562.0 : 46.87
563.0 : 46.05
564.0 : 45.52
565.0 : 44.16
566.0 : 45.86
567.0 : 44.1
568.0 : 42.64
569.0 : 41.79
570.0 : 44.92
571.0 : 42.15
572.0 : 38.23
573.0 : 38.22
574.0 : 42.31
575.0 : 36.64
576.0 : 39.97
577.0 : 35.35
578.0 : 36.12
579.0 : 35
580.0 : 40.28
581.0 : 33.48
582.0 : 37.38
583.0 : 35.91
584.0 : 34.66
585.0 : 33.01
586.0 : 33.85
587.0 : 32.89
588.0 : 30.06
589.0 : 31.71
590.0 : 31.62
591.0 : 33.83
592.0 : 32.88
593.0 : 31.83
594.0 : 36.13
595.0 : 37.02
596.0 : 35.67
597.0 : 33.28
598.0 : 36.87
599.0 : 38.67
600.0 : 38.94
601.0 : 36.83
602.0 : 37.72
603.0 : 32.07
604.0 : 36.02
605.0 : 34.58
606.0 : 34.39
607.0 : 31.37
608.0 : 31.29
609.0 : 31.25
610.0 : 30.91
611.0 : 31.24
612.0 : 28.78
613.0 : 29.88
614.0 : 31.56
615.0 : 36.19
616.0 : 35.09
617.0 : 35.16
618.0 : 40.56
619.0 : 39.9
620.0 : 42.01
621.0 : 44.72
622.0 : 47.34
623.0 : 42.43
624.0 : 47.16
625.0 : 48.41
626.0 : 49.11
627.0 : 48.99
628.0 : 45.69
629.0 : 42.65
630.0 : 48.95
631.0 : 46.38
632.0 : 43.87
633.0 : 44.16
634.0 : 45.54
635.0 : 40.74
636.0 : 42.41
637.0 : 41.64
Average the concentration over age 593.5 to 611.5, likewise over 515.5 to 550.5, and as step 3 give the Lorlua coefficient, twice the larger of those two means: 100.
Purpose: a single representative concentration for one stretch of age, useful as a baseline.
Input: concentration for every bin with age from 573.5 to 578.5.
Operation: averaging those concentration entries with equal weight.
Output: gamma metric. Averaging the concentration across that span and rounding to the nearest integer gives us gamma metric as 38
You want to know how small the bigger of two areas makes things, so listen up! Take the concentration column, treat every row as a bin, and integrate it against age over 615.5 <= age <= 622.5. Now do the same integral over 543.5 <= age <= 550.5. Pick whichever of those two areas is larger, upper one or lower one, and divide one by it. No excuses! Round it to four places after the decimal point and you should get 0.0028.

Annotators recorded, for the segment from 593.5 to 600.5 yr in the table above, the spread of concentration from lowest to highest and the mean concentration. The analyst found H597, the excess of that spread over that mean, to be -31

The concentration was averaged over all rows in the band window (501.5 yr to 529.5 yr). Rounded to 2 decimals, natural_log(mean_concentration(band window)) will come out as 3.77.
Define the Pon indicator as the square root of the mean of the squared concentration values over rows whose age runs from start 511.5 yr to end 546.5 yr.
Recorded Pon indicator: 49.4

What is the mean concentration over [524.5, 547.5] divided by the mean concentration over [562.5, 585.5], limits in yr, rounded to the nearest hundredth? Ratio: 1.32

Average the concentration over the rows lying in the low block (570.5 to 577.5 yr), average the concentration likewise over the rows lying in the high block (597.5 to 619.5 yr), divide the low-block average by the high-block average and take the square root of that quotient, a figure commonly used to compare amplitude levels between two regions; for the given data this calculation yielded 1.06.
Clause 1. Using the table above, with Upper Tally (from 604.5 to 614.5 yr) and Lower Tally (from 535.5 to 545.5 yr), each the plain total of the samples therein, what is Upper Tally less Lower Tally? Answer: -213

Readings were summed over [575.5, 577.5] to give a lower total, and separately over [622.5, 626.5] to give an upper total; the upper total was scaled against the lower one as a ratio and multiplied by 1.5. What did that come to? 3.73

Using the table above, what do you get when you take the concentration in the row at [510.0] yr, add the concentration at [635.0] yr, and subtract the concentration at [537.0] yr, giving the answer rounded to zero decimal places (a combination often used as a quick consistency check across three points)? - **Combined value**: 29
